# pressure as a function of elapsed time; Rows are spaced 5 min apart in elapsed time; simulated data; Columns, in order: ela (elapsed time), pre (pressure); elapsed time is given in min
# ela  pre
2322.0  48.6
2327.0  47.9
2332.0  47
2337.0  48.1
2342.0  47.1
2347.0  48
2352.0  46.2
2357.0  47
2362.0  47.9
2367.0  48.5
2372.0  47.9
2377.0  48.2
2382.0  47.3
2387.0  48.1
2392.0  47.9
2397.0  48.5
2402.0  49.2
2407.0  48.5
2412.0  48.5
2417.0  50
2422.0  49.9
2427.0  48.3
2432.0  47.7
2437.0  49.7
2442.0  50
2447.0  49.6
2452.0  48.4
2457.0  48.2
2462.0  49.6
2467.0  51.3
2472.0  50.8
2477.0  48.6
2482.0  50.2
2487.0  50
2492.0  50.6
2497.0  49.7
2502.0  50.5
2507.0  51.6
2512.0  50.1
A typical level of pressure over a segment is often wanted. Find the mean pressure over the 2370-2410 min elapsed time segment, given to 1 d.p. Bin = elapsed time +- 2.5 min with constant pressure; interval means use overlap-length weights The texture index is 48.2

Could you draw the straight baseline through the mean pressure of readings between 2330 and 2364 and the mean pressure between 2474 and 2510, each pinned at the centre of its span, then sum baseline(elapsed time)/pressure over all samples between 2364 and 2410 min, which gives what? 8.98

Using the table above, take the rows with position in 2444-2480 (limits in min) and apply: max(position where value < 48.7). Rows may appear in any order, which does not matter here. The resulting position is 2477.0 min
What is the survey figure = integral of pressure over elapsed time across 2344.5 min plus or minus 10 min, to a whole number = 947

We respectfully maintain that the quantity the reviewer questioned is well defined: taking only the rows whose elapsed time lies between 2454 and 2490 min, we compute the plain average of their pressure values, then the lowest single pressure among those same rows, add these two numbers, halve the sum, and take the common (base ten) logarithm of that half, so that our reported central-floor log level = 1.69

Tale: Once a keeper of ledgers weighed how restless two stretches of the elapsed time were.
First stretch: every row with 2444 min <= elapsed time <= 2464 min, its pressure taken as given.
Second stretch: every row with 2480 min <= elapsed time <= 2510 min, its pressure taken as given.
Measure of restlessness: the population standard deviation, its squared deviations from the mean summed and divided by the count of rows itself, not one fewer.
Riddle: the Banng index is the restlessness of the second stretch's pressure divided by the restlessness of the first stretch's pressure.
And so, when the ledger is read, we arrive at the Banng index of 0.92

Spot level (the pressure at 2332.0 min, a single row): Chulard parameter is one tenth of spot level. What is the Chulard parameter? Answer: 4.70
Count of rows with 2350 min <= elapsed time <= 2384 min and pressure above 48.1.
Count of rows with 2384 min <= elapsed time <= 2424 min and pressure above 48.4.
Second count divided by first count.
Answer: 3.0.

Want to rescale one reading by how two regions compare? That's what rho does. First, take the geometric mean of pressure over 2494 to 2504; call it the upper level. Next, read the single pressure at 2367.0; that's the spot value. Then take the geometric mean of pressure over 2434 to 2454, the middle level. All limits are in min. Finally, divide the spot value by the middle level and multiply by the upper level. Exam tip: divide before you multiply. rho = 49.2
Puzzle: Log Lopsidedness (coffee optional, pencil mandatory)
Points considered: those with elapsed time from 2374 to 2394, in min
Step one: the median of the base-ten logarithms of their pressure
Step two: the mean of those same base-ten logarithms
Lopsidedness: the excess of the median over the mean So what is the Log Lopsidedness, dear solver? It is 0.0011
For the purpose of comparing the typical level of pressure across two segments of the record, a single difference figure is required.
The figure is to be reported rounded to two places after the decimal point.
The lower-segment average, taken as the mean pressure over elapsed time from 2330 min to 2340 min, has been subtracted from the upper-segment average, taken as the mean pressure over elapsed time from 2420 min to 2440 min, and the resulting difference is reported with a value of 1.35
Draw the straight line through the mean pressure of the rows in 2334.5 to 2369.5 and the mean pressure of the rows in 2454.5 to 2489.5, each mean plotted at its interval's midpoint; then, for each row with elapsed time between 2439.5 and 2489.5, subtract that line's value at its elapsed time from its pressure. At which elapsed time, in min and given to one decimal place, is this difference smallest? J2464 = 2457.0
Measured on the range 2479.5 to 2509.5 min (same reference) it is 2497.0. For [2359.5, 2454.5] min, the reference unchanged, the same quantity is 2432.0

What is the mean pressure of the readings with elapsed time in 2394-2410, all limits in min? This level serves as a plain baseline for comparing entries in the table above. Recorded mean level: 48.7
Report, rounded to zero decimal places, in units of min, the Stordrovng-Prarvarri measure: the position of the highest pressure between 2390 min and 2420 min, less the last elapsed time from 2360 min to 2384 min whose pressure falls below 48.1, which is 35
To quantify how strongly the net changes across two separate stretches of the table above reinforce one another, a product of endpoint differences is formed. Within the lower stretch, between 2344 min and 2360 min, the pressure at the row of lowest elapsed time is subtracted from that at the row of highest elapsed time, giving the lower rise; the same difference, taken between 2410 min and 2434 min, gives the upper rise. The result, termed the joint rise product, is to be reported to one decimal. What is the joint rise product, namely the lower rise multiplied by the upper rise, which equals 0.8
